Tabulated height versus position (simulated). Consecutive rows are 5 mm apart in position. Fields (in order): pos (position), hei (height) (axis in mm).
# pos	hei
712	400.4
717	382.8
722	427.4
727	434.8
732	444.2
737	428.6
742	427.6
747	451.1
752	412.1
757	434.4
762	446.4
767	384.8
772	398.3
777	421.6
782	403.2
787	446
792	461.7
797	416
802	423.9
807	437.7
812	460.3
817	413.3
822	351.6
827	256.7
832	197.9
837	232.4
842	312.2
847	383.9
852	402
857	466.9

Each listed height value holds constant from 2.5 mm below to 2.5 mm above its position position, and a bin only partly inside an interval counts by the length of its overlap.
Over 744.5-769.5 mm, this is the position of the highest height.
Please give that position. 747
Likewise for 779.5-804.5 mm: 792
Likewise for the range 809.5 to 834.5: 812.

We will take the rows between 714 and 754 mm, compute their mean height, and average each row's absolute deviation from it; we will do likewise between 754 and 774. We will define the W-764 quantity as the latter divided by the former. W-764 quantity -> 1.7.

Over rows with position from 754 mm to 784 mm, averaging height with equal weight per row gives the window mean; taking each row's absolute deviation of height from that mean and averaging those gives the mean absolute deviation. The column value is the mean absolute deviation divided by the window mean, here 0.047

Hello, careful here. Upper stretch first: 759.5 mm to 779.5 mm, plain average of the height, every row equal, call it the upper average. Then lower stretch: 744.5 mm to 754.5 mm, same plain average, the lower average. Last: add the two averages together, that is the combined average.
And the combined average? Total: 844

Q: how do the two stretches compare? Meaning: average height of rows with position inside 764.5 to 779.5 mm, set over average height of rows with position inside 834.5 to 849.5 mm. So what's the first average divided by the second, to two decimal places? 1.30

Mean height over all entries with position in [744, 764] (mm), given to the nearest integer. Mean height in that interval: 436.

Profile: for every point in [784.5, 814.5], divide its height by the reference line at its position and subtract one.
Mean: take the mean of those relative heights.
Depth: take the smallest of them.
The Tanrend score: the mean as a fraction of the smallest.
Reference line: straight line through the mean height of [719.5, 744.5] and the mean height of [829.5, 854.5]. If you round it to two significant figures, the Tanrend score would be 1.5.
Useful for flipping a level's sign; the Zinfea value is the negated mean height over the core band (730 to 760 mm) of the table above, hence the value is -433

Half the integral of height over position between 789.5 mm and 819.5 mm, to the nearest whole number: 6532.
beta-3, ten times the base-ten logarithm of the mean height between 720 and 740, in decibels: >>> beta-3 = 26.4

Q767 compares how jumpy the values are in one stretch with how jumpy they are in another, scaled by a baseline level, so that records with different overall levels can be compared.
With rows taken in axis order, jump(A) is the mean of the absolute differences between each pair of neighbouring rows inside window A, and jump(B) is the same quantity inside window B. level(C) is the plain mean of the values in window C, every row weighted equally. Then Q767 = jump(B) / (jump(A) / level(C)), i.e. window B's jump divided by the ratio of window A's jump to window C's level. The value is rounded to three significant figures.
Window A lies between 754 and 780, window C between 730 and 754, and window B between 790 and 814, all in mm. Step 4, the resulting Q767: 353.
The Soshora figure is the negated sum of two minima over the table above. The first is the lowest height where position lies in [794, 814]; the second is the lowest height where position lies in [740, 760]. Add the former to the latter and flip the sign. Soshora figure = -828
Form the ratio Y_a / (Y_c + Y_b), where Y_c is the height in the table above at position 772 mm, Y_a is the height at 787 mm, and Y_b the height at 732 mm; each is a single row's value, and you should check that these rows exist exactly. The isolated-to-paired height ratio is 0.53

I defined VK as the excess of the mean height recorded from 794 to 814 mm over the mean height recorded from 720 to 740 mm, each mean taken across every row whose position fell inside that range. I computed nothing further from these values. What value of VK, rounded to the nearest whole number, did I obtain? 1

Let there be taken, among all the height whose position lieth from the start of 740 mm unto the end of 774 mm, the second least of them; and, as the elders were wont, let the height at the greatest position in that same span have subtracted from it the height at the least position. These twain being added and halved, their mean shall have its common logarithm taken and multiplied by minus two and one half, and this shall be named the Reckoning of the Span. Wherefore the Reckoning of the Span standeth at -5.66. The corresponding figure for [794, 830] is -4.96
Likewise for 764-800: -5.83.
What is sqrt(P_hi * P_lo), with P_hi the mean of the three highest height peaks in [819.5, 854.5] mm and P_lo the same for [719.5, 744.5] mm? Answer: 407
